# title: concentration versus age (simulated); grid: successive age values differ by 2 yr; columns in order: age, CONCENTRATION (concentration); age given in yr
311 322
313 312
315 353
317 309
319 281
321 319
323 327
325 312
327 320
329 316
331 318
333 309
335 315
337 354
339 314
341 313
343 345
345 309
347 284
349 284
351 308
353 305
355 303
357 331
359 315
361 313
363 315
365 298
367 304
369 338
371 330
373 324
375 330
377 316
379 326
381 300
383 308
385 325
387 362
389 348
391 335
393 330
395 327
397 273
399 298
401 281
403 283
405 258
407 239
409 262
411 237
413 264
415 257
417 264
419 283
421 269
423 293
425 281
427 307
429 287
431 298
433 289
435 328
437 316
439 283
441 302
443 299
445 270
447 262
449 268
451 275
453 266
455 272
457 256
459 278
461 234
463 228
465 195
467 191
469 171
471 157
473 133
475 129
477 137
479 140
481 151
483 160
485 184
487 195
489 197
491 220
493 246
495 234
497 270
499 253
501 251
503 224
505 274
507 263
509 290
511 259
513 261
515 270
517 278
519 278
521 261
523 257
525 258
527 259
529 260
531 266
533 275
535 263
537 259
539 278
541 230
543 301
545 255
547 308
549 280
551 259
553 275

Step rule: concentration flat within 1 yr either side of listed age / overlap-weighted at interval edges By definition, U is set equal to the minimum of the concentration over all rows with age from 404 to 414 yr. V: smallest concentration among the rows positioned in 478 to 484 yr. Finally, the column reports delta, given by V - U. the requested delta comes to -97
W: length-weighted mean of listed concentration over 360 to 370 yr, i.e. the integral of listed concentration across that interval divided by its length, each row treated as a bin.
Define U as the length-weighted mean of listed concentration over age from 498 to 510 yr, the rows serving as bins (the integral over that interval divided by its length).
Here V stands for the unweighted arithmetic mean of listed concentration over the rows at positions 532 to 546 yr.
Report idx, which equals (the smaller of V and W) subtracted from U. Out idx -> -7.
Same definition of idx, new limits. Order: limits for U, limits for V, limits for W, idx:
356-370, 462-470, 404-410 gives 120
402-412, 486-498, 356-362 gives 29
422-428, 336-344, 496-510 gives 33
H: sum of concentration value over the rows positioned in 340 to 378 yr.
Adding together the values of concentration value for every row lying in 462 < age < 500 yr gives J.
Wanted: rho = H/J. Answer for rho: 1.66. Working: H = 5965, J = 3591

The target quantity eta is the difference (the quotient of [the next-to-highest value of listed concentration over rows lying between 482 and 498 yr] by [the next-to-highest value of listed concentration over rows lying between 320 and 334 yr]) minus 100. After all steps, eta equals -99.2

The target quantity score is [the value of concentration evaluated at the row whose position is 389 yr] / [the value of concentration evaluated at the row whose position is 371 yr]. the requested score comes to 1.1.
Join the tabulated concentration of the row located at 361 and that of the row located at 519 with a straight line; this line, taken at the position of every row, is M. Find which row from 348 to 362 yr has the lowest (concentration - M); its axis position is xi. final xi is 349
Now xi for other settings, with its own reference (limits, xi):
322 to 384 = 347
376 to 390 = 381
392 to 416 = 411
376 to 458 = 411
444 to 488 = 475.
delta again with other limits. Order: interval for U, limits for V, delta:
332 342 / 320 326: 3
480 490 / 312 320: 130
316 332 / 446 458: -25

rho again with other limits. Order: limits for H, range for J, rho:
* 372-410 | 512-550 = 1.14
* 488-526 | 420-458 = 0.89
